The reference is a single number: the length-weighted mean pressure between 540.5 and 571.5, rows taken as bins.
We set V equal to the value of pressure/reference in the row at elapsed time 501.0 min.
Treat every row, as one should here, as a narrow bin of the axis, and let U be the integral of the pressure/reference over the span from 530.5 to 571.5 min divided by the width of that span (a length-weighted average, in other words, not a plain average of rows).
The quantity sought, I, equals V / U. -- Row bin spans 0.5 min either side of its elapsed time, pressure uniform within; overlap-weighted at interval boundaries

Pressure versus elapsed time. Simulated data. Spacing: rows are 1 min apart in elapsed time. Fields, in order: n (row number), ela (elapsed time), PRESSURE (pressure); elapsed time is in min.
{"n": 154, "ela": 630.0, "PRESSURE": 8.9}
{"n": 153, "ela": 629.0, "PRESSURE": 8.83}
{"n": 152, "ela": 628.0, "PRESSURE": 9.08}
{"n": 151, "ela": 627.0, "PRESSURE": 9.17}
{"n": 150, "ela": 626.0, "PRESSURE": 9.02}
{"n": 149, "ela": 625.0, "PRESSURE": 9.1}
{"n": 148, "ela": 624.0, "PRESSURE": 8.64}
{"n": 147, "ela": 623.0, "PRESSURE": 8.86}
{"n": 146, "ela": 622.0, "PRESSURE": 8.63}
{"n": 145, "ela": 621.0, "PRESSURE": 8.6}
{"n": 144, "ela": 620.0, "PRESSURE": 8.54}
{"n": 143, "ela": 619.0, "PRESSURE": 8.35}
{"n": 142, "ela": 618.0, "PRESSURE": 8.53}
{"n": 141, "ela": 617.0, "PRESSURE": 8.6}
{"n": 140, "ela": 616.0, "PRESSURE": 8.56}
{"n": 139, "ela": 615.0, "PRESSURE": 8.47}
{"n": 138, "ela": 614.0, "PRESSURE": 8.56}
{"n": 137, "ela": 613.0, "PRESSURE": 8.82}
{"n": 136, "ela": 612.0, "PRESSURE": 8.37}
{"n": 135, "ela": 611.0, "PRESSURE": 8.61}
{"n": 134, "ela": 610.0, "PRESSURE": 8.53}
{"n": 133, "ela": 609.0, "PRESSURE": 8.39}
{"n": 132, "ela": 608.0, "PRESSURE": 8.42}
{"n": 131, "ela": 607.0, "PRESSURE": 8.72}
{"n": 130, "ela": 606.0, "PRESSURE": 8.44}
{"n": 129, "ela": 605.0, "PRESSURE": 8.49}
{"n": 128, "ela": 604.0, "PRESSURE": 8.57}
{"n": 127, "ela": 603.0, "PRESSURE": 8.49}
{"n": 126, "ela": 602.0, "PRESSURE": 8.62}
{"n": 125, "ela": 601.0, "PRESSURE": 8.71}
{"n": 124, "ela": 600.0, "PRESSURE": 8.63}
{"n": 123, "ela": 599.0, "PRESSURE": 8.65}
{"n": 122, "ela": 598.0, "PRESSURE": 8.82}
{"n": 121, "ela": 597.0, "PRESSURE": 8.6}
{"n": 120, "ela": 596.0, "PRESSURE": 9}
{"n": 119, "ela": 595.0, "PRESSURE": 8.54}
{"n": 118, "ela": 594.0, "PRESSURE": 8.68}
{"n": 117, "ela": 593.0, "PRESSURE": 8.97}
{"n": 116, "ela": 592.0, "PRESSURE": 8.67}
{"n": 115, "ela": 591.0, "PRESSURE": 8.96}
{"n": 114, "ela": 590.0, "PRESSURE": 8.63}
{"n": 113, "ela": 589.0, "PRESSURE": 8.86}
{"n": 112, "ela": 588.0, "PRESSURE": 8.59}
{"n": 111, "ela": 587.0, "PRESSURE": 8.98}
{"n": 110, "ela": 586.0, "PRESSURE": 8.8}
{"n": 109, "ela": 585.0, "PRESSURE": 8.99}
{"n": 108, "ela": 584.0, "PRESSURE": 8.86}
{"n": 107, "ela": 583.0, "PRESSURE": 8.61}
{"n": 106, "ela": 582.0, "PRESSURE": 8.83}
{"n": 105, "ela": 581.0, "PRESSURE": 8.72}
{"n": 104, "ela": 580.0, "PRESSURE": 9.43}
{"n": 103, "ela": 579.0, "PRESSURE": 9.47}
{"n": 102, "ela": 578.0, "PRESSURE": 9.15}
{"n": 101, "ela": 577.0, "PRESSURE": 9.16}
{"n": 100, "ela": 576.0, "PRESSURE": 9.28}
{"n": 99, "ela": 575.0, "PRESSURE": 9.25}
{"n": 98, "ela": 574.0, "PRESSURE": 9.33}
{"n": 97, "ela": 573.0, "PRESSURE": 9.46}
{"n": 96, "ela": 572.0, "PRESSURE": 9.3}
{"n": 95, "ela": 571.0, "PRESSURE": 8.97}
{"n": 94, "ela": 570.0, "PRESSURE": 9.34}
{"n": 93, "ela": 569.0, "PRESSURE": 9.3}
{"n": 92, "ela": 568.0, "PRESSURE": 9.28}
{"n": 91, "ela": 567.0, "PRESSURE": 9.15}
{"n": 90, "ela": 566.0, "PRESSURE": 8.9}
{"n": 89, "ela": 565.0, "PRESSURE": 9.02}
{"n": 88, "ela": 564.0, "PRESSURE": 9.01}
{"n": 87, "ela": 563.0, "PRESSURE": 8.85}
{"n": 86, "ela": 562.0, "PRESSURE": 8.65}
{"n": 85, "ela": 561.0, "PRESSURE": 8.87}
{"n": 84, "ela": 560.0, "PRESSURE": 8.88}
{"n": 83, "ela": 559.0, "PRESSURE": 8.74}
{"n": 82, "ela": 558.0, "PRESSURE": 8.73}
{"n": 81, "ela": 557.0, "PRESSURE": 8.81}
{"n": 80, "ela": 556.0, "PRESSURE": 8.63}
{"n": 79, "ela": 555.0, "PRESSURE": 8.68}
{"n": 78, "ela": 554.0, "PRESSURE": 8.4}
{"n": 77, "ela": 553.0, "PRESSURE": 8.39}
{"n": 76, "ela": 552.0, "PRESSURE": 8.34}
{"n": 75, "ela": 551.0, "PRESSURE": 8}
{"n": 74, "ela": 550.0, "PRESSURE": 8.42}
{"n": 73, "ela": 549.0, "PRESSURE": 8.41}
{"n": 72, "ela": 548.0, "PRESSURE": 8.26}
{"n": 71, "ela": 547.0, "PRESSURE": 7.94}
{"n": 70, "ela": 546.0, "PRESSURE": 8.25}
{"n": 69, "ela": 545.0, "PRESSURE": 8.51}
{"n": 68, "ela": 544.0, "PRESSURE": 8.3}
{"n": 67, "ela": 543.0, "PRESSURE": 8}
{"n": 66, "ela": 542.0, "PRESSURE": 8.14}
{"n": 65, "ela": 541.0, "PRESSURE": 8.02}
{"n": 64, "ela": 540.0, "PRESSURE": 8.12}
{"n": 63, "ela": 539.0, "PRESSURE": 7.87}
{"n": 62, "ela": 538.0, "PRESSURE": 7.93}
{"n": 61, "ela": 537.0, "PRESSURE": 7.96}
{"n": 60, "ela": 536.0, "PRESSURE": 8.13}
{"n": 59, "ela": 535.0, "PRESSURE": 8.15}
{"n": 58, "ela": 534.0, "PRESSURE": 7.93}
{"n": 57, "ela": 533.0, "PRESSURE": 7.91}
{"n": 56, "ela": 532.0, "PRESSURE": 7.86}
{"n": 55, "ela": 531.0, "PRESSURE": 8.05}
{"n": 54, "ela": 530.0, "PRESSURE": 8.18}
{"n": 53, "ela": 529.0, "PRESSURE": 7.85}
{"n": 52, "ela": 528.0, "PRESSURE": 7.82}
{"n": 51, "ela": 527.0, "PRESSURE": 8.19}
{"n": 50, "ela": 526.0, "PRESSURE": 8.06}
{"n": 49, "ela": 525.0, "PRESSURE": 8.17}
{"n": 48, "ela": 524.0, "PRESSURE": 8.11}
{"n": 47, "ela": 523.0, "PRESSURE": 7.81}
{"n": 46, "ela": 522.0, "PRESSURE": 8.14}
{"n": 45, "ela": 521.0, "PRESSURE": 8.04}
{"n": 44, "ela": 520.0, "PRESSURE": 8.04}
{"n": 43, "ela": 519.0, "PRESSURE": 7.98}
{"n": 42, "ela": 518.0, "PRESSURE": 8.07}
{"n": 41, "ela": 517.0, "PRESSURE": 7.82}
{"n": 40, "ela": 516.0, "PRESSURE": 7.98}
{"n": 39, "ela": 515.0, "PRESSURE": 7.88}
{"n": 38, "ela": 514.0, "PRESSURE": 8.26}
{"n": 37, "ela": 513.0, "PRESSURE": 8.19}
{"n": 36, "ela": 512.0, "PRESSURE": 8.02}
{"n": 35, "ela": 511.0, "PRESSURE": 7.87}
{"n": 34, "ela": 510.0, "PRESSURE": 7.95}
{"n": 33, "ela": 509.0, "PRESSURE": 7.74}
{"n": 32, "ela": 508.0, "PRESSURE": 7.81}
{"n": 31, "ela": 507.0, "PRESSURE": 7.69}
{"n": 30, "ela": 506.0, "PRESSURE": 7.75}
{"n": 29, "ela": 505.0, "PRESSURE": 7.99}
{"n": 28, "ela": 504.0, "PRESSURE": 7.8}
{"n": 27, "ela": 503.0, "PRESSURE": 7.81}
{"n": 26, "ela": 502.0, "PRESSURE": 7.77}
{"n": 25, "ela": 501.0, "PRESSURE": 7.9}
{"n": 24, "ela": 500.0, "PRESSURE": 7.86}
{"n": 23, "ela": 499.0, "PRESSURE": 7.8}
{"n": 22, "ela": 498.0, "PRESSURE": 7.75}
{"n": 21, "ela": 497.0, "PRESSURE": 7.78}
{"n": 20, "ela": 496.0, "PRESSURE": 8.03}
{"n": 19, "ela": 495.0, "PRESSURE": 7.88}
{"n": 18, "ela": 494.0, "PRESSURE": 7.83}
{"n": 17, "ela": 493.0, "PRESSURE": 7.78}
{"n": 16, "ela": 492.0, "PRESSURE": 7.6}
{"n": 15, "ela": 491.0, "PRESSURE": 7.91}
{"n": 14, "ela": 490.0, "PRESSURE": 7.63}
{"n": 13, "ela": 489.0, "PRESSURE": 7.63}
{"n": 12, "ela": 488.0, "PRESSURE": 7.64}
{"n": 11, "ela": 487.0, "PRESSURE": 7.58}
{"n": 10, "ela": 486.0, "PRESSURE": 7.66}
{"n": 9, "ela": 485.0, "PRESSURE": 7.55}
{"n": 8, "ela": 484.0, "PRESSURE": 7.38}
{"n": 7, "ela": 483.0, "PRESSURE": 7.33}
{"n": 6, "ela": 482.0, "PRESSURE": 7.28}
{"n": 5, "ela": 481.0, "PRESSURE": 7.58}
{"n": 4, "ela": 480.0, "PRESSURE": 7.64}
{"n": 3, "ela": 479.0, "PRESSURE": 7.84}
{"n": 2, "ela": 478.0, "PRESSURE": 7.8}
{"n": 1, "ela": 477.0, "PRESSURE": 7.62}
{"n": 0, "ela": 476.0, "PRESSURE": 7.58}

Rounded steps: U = 0.98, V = 0.92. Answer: 0.93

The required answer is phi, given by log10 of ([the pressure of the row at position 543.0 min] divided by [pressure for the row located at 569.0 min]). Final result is -0.065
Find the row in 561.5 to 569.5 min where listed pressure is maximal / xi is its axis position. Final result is 569.0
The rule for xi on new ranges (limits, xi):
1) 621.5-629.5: 627.0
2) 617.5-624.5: 623.0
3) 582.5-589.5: 585.0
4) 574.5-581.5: 579.0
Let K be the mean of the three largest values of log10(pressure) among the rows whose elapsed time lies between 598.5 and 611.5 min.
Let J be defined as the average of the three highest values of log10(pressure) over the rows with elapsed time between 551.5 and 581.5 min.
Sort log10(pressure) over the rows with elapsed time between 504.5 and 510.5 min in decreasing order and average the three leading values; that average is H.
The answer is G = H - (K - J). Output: 0.93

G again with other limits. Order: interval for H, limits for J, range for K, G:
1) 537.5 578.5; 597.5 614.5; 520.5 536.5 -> 1.00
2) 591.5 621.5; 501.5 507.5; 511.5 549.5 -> 0.92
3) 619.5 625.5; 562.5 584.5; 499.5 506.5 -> 1.02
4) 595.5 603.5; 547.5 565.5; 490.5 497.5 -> 1.00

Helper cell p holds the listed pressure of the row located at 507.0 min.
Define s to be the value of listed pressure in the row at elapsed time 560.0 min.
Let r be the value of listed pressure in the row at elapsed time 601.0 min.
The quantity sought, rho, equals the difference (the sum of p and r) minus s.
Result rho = 7.5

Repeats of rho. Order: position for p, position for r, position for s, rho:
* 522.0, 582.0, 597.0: 8.4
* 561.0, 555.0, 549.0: 9.1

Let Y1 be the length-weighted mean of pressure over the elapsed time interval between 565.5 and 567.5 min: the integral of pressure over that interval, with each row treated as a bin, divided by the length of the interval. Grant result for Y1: 9.0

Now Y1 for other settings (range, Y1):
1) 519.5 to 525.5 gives 8.1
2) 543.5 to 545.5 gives 8.4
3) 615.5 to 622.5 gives 8.5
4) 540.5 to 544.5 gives 8.1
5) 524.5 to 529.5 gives 8.0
